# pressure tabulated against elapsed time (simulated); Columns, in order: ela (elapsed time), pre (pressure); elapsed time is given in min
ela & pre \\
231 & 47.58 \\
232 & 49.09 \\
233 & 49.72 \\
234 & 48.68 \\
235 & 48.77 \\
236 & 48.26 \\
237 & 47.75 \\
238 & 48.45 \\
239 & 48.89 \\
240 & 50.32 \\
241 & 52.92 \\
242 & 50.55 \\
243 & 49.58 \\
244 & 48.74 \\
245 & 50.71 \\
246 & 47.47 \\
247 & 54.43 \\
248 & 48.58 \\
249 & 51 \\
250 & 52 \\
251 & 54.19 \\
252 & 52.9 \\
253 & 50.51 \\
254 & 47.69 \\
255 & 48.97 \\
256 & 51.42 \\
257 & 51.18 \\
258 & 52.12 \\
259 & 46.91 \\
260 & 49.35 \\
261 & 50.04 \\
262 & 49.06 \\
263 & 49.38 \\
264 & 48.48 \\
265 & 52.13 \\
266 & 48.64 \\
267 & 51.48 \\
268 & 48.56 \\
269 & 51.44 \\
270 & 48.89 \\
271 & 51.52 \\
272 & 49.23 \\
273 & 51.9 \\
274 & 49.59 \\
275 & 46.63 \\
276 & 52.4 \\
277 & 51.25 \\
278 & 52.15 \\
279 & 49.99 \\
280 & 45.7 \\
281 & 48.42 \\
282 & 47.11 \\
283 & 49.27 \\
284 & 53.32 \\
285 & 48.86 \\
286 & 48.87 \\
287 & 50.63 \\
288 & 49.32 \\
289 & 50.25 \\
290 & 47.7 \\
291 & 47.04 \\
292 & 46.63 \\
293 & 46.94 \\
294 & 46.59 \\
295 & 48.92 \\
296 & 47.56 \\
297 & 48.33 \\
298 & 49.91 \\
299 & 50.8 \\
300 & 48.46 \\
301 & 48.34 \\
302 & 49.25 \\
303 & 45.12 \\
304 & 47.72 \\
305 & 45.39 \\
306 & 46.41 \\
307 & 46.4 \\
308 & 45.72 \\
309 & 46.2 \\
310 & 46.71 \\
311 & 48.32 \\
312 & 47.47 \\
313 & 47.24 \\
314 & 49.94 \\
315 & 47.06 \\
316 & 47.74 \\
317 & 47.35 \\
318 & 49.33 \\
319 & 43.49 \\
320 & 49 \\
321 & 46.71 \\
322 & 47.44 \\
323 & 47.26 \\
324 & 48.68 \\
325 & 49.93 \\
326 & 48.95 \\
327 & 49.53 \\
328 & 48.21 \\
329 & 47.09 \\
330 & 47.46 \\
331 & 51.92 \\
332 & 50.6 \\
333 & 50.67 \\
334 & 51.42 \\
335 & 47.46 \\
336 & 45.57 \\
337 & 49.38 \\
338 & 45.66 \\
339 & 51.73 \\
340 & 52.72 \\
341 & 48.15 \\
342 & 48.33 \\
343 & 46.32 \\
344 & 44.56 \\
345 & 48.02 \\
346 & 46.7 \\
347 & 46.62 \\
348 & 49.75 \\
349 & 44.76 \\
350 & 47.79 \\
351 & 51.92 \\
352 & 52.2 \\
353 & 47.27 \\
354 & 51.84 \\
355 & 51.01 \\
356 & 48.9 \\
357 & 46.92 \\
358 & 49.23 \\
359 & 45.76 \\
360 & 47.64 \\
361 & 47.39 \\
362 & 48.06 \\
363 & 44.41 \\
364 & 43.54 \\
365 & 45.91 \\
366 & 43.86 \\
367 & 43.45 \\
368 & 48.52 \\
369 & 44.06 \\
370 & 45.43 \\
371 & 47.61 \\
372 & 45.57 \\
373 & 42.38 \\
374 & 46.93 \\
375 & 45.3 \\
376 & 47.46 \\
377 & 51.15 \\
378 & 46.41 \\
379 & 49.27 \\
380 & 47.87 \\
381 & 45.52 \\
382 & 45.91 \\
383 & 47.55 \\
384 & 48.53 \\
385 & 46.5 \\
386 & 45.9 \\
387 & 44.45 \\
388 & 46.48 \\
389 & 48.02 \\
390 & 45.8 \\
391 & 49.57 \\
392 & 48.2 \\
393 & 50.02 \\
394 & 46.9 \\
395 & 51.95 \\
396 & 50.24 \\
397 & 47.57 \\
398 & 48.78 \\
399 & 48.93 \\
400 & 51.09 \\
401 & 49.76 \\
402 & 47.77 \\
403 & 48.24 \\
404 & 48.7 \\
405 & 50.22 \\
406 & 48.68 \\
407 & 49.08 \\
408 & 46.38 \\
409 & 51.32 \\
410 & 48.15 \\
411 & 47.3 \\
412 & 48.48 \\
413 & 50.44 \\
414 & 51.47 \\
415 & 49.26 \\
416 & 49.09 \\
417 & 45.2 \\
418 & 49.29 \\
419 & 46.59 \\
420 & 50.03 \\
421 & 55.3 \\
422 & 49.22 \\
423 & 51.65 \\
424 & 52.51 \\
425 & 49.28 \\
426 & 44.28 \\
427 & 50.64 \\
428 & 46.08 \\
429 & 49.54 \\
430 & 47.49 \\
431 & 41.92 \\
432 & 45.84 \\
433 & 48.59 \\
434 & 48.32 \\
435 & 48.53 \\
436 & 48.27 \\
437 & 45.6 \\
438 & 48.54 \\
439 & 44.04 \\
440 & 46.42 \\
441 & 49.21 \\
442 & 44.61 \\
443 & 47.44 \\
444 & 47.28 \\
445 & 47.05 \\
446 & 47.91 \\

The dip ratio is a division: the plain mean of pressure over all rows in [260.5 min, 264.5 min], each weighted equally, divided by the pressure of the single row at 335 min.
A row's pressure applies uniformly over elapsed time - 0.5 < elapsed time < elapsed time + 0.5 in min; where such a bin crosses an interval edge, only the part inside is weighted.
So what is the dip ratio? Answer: 1.04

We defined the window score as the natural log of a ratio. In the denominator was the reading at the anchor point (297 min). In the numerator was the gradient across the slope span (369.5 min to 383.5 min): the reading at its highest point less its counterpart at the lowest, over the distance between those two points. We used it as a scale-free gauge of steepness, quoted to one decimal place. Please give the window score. -5.7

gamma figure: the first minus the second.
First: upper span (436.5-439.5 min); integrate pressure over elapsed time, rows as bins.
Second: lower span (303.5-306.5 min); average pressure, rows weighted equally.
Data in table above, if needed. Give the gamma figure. 92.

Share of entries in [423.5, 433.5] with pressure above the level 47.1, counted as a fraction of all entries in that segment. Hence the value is 0.60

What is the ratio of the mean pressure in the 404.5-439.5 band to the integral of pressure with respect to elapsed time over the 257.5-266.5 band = 0.109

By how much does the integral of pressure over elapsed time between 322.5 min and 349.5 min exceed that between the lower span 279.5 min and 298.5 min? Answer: 386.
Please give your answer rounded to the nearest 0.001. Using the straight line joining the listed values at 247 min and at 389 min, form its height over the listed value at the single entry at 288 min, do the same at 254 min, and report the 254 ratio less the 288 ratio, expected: 0.069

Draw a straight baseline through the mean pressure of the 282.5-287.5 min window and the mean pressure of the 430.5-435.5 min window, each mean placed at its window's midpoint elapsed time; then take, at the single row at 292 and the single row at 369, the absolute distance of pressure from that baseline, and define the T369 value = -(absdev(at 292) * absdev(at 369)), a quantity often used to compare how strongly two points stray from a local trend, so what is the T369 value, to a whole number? -14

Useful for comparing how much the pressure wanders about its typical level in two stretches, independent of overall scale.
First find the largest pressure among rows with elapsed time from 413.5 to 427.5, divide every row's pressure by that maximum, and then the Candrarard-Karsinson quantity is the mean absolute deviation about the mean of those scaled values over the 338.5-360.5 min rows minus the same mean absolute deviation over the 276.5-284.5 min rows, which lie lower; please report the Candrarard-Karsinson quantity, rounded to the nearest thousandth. 0.000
